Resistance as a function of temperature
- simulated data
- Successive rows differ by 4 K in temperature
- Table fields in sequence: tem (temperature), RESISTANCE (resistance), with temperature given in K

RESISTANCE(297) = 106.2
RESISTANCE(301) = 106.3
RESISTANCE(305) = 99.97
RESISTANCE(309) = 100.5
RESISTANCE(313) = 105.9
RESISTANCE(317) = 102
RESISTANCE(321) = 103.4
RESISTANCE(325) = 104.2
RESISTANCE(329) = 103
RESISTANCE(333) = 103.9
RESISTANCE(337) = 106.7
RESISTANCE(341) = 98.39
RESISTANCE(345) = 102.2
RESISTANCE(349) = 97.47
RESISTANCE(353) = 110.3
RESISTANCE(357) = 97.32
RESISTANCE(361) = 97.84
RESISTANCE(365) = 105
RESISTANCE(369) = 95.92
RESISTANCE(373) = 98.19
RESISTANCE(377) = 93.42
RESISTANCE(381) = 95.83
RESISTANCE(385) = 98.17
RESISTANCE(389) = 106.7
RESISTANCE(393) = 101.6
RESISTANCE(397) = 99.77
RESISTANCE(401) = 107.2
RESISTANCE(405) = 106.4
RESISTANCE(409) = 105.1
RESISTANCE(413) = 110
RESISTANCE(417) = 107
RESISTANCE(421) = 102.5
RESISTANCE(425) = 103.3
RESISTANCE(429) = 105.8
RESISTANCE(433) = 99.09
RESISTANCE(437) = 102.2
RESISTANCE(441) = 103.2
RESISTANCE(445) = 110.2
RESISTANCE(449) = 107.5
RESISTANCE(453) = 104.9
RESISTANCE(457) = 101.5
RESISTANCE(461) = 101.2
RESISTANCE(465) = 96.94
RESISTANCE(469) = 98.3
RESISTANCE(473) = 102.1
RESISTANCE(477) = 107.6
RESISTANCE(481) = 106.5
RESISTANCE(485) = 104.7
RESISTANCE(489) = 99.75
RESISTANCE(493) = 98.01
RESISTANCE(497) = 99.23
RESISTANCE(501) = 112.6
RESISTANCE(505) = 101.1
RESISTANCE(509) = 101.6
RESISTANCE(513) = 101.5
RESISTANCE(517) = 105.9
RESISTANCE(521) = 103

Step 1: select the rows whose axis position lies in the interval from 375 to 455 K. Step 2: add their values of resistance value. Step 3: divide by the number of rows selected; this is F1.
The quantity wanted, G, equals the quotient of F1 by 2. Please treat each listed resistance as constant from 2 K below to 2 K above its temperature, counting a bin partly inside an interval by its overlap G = 51.7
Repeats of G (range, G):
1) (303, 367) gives 51.2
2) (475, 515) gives 51.6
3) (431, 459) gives 52.0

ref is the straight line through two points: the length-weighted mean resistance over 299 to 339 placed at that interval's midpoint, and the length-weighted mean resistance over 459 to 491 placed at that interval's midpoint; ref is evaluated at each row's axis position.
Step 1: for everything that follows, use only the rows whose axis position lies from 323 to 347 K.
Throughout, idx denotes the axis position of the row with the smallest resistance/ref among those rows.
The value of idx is 341 K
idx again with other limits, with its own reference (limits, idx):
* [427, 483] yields 465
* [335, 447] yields 377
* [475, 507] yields 493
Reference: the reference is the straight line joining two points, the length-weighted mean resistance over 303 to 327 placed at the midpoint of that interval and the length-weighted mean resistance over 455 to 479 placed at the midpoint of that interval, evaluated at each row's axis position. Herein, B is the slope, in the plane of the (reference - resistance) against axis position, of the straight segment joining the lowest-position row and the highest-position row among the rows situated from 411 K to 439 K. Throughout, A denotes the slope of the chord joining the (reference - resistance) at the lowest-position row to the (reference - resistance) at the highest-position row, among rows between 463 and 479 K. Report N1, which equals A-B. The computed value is -1.21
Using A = -0.9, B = 0.32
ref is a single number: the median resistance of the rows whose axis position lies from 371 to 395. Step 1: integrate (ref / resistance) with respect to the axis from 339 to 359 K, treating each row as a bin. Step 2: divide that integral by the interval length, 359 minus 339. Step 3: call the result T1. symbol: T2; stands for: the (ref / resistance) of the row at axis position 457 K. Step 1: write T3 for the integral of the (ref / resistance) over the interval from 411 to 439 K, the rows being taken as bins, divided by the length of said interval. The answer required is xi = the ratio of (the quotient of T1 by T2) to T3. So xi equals 1.07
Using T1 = 0.97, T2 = 0.967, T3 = 0.943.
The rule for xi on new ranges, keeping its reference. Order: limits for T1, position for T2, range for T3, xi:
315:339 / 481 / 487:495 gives 1.03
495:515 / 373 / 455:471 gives 0.97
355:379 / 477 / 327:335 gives 1.16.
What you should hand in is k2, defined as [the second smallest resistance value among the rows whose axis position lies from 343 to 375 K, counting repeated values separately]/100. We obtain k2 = 0.973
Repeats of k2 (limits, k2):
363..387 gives 0.958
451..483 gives 0.983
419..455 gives 1.022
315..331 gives 1.030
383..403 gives 0.998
